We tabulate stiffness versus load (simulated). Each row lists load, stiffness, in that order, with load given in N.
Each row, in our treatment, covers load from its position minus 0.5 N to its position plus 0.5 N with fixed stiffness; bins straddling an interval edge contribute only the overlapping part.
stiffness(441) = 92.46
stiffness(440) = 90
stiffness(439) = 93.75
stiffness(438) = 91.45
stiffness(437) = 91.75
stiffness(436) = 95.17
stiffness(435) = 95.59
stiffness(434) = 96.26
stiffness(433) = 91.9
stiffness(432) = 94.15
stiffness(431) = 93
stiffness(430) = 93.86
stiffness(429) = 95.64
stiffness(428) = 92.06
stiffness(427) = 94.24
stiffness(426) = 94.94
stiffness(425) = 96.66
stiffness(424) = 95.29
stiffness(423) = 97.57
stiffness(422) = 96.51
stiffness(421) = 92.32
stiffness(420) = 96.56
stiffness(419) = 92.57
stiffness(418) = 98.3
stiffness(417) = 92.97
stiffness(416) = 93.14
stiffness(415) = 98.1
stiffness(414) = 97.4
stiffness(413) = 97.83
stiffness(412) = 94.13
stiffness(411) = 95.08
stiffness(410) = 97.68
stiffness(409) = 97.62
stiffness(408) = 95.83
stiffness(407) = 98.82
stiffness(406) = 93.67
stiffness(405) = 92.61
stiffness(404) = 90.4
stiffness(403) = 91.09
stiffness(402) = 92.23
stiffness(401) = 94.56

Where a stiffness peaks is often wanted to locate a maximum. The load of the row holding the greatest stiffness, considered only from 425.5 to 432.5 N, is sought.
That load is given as 429 N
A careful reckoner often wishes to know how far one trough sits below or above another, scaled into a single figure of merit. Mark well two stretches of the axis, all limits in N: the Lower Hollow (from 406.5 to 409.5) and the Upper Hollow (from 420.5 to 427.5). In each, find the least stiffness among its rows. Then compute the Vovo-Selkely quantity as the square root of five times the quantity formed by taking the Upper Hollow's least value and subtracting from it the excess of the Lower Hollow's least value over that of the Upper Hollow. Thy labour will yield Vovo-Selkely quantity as 21.1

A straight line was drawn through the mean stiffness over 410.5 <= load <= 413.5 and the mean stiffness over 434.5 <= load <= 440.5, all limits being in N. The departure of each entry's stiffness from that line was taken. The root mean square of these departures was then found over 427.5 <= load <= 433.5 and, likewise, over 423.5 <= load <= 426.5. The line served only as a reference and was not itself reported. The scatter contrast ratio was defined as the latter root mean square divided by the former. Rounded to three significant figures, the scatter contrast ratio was 1.19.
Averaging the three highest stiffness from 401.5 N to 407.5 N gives 95.0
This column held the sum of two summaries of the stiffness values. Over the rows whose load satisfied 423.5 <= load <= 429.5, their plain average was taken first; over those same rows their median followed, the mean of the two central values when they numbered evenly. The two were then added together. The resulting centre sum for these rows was 190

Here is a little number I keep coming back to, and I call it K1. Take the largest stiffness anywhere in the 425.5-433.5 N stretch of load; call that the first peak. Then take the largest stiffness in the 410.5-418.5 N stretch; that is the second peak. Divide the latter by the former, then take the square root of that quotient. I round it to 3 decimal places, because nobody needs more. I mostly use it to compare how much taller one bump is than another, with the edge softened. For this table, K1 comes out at 1.014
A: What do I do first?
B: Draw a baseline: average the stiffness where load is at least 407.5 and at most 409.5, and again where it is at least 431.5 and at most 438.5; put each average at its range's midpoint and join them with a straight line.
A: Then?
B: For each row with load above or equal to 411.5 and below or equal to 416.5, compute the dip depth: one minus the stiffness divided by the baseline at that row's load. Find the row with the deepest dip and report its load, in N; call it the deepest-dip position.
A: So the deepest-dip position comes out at 416 N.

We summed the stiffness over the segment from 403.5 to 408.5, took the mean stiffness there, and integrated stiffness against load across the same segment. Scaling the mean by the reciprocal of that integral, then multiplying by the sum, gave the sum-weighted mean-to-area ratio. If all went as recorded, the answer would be 94.3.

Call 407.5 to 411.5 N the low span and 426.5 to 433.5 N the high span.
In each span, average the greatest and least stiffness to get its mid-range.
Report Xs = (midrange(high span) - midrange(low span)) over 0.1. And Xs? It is -26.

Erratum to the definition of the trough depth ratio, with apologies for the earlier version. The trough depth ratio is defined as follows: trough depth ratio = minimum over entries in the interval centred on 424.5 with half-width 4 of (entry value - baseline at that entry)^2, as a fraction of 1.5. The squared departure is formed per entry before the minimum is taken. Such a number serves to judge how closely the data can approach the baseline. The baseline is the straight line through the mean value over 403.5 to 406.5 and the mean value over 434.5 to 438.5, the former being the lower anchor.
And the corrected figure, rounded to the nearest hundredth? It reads 0.20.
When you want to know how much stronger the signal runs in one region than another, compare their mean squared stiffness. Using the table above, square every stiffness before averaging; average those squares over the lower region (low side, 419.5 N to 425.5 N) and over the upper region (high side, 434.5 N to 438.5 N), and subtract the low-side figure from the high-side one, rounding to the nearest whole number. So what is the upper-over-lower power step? -440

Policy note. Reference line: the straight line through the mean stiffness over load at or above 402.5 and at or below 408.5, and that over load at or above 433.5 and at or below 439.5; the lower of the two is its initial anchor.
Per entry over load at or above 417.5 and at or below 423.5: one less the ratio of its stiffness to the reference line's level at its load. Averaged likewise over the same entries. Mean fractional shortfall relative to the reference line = -0.019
